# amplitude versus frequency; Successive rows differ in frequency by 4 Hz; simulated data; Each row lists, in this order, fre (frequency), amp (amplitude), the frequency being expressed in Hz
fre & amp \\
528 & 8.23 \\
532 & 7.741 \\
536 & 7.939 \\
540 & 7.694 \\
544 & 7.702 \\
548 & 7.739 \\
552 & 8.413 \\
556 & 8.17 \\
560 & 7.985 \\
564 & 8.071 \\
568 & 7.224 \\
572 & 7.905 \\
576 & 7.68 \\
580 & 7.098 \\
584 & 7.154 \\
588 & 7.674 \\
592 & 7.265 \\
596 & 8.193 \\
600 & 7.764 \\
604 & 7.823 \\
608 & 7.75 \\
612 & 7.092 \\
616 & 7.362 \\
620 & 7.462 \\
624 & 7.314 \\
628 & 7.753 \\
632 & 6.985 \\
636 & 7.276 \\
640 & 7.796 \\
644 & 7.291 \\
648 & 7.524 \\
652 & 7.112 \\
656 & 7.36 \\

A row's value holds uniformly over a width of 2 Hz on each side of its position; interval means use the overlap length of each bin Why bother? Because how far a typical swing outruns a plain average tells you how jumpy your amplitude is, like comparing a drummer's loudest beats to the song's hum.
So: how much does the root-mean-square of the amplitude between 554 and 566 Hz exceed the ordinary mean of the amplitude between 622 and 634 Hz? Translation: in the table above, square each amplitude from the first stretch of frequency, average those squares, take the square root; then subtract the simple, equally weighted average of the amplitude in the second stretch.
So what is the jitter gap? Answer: 0.7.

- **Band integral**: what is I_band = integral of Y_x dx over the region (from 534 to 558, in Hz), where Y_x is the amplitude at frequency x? 191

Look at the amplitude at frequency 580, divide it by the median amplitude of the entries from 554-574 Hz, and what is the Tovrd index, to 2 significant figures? 0.89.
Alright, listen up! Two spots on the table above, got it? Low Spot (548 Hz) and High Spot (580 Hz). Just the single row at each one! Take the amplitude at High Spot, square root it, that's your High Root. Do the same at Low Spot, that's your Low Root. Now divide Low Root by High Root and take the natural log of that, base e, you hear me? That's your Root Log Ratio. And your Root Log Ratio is 0.04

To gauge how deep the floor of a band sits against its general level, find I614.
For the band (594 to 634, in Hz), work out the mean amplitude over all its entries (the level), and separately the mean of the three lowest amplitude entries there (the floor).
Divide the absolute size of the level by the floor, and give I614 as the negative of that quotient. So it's -1.06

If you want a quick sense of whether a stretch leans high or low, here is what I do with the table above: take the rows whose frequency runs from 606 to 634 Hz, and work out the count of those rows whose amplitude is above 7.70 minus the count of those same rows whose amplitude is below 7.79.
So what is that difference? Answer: -5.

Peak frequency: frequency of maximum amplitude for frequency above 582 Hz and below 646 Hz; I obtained 596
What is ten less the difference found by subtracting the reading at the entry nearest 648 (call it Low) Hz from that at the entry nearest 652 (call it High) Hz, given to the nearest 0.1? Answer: 10.4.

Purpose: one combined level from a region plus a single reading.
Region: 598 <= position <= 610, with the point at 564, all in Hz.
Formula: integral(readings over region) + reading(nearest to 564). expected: 101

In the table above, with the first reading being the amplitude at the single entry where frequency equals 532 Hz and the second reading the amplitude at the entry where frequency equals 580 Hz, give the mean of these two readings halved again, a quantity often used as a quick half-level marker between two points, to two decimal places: 3.71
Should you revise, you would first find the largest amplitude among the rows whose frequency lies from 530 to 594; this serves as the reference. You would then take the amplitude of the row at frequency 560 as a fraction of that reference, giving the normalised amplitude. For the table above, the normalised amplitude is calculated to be 0.95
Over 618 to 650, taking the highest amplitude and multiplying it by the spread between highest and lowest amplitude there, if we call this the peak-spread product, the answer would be 6.3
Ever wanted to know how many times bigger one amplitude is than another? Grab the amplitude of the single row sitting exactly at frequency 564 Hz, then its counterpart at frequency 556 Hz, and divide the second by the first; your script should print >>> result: 1.01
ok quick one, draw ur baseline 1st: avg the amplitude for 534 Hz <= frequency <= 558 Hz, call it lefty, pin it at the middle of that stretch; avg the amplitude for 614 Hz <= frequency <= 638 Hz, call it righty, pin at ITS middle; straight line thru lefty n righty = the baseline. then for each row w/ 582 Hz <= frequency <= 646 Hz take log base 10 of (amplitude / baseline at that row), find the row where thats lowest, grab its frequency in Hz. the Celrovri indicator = 584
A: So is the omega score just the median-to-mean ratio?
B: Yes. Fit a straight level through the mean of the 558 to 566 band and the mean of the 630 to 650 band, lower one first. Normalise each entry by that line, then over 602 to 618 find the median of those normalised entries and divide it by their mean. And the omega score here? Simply 1.01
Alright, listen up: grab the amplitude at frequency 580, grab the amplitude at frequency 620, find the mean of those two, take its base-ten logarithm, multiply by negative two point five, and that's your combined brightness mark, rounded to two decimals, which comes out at -2.16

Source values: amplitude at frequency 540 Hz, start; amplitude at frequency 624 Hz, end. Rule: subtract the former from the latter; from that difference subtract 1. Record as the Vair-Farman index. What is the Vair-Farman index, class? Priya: -1.38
